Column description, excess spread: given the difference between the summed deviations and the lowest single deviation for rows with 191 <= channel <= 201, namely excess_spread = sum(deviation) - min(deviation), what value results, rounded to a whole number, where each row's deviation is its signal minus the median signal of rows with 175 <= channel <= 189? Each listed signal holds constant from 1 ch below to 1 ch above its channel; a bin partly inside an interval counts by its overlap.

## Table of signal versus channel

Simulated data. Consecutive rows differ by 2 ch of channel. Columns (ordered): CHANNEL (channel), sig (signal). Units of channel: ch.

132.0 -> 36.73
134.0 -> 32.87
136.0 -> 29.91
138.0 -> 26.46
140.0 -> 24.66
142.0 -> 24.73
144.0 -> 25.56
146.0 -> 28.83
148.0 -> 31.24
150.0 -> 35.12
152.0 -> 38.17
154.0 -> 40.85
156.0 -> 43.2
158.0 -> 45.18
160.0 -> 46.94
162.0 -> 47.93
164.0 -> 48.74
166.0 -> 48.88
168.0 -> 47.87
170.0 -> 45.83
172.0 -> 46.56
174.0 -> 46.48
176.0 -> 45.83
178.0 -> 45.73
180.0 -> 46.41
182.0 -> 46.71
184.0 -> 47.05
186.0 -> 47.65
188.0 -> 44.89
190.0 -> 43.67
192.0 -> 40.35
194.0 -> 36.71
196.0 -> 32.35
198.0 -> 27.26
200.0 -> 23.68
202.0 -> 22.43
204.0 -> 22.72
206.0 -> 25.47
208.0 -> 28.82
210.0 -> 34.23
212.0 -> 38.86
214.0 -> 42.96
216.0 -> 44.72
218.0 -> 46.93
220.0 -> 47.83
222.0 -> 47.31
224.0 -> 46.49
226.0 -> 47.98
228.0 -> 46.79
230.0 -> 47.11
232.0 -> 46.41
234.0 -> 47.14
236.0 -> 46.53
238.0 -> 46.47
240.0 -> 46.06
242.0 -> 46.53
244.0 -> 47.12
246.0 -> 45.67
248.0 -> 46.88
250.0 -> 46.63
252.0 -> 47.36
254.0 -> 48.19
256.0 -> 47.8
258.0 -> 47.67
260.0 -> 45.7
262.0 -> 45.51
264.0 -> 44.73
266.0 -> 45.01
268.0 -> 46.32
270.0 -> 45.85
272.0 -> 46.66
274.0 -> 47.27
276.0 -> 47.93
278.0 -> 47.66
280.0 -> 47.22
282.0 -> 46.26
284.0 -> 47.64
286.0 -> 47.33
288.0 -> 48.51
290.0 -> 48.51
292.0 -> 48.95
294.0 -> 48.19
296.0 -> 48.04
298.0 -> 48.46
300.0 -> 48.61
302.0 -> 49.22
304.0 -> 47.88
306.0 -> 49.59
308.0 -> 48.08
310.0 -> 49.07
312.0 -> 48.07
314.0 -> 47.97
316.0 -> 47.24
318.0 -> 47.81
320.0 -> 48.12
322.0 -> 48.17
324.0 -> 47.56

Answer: -49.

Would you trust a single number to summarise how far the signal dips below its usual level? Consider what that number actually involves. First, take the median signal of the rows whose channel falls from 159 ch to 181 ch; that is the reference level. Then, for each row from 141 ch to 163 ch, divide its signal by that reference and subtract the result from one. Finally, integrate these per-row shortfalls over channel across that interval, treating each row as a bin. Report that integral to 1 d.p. 4.5 ch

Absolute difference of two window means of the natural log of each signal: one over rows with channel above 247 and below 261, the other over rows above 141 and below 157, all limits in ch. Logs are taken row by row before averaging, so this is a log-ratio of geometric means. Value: 0.36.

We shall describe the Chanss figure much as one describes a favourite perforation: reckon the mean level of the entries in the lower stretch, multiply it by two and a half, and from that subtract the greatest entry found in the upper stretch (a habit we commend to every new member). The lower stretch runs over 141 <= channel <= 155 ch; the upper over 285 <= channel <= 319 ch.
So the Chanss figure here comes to 31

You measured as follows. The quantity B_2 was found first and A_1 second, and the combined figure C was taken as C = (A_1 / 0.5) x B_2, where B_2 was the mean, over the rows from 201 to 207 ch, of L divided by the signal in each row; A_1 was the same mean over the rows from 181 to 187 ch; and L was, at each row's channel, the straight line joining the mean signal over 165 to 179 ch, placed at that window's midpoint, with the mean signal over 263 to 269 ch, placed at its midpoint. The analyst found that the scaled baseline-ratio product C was 3.90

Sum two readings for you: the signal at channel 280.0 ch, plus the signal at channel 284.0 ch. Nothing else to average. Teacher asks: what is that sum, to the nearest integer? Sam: 95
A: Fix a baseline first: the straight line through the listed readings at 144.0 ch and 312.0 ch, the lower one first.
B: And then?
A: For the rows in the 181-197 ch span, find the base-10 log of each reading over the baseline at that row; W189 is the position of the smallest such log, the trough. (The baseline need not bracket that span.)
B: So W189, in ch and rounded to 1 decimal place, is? 196.0 ch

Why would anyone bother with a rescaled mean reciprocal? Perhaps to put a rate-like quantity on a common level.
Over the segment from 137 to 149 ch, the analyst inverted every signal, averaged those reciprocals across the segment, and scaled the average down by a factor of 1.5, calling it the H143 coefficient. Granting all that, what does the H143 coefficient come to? 0.025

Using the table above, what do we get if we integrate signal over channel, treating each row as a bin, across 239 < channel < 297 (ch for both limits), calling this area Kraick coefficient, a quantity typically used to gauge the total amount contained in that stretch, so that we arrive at 2726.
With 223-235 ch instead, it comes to 564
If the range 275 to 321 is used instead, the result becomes 2213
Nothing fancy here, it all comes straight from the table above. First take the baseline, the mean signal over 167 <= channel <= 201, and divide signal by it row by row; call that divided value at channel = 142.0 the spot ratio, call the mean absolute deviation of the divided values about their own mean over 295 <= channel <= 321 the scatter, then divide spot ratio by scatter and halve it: 24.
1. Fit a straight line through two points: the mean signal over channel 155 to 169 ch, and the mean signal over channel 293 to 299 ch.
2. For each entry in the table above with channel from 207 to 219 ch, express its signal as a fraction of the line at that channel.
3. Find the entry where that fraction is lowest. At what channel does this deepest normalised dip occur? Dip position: 208.0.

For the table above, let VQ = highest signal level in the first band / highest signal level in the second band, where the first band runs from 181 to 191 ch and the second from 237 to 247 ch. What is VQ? 1.0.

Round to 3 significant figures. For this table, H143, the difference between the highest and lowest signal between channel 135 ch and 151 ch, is 10.5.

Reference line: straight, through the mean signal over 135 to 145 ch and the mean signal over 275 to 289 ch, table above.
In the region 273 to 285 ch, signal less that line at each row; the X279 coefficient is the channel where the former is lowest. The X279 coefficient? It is 282.0 ch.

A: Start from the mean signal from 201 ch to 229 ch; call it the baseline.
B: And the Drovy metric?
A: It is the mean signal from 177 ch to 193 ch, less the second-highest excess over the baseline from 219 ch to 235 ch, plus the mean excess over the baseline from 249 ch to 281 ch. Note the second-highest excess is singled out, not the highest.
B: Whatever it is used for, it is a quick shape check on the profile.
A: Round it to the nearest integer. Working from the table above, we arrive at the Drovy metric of 44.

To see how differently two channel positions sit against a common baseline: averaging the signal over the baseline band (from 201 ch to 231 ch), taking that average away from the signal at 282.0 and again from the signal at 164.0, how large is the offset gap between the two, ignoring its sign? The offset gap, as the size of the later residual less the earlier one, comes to 2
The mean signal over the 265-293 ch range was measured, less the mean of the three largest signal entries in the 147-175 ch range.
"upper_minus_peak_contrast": -1.3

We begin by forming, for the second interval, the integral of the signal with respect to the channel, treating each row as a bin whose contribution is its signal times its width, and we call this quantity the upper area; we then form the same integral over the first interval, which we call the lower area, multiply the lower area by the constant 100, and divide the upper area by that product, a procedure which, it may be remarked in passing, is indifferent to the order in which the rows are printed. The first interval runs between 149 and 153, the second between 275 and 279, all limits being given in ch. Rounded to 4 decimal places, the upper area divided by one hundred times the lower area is 0.0130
